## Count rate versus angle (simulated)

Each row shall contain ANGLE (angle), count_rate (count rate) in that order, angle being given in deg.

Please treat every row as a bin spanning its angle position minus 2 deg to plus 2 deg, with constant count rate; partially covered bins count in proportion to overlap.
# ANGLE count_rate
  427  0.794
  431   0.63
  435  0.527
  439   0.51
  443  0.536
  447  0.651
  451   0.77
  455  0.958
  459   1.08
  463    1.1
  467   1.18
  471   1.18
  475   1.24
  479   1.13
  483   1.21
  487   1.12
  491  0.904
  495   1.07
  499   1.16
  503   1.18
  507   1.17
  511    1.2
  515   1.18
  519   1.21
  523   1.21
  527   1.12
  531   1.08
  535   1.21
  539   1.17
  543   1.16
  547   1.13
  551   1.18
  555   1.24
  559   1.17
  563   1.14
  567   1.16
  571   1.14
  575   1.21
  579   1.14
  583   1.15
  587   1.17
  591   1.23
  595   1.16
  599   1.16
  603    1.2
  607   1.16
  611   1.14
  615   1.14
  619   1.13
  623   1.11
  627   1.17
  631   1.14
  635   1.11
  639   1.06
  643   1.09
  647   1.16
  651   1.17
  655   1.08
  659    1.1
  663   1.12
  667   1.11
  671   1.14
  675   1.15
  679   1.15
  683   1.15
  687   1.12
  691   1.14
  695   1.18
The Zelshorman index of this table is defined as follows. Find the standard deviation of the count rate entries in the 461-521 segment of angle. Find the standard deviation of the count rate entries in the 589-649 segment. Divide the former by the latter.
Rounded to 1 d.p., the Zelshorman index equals 1.9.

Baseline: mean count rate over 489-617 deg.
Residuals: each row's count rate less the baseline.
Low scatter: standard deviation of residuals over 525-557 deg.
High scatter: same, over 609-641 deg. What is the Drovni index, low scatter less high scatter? 0.02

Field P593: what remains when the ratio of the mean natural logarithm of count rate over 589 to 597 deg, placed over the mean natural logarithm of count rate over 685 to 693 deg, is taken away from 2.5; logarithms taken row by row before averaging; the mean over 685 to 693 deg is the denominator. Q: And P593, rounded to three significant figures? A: 1.05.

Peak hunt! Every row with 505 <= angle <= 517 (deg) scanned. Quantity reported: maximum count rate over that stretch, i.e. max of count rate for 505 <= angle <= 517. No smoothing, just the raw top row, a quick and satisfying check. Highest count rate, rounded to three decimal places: 1.200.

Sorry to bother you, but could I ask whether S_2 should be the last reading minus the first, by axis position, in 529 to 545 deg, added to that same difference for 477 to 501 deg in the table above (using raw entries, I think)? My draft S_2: 0.11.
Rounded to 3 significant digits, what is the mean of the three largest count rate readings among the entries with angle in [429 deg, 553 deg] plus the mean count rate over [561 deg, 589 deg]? 2.38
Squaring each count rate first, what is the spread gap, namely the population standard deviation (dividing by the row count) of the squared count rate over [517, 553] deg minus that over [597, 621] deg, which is 0.046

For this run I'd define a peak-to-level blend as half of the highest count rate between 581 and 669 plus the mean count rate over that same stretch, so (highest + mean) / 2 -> 1.18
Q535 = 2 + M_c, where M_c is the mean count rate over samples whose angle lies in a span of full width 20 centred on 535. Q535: 3.15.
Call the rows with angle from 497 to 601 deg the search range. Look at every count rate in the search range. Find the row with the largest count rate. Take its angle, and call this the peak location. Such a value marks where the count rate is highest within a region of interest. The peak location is 555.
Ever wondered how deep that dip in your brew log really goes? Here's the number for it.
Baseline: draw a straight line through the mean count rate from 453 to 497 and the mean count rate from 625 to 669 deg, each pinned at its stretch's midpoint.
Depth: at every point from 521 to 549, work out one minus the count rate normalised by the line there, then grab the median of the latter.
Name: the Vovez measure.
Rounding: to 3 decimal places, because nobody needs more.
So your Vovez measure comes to -0.044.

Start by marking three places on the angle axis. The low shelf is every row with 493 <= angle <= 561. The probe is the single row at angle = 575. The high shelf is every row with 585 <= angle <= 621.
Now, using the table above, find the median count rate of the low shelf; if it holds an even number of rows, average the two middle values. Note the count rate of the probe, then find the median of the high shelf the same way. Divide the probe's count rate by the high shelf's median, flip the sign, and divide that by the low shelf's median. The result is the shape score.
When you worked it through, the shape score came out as -0.89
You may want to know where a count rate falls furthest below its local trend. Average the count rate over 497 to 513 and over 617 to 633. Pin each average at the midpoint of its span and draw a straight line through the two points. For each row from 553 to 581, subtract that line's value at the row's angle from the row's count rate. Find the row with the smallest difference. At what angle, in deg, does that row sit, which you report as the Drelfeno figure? 563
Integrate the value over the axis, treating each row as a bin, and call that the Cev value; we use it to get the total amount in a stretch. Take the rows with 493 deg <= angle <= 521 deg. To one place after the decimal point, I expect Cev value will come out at 32.7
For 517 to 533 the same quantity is 18.5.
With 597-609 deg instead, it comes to 14.1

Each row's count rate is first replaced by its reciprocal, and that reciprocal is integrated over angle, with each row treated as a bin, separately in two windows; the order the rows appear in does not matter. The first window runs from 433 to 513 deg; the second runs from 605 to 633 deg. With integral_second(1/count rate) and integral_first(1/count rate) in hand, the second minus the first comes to -63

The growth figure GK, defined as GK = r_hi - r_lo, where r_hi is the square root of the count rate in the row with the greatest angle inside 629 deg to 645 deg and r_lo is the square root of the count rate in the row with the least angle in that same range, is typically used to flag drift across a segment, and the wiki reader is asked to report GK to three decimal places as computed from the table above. -0.024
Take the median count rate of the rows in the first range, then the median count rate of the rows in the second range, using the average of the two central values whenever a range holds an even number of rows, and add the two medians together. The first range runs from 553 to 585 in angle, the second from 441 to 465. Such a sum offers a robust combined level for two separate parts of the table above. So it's 2.02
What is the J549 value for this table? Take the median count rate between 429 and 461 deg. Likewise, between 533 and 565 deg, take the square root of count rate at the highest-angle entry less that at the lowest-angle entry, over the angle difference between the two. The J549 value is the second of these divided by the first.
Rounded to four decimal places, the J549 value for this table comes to -0.0018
